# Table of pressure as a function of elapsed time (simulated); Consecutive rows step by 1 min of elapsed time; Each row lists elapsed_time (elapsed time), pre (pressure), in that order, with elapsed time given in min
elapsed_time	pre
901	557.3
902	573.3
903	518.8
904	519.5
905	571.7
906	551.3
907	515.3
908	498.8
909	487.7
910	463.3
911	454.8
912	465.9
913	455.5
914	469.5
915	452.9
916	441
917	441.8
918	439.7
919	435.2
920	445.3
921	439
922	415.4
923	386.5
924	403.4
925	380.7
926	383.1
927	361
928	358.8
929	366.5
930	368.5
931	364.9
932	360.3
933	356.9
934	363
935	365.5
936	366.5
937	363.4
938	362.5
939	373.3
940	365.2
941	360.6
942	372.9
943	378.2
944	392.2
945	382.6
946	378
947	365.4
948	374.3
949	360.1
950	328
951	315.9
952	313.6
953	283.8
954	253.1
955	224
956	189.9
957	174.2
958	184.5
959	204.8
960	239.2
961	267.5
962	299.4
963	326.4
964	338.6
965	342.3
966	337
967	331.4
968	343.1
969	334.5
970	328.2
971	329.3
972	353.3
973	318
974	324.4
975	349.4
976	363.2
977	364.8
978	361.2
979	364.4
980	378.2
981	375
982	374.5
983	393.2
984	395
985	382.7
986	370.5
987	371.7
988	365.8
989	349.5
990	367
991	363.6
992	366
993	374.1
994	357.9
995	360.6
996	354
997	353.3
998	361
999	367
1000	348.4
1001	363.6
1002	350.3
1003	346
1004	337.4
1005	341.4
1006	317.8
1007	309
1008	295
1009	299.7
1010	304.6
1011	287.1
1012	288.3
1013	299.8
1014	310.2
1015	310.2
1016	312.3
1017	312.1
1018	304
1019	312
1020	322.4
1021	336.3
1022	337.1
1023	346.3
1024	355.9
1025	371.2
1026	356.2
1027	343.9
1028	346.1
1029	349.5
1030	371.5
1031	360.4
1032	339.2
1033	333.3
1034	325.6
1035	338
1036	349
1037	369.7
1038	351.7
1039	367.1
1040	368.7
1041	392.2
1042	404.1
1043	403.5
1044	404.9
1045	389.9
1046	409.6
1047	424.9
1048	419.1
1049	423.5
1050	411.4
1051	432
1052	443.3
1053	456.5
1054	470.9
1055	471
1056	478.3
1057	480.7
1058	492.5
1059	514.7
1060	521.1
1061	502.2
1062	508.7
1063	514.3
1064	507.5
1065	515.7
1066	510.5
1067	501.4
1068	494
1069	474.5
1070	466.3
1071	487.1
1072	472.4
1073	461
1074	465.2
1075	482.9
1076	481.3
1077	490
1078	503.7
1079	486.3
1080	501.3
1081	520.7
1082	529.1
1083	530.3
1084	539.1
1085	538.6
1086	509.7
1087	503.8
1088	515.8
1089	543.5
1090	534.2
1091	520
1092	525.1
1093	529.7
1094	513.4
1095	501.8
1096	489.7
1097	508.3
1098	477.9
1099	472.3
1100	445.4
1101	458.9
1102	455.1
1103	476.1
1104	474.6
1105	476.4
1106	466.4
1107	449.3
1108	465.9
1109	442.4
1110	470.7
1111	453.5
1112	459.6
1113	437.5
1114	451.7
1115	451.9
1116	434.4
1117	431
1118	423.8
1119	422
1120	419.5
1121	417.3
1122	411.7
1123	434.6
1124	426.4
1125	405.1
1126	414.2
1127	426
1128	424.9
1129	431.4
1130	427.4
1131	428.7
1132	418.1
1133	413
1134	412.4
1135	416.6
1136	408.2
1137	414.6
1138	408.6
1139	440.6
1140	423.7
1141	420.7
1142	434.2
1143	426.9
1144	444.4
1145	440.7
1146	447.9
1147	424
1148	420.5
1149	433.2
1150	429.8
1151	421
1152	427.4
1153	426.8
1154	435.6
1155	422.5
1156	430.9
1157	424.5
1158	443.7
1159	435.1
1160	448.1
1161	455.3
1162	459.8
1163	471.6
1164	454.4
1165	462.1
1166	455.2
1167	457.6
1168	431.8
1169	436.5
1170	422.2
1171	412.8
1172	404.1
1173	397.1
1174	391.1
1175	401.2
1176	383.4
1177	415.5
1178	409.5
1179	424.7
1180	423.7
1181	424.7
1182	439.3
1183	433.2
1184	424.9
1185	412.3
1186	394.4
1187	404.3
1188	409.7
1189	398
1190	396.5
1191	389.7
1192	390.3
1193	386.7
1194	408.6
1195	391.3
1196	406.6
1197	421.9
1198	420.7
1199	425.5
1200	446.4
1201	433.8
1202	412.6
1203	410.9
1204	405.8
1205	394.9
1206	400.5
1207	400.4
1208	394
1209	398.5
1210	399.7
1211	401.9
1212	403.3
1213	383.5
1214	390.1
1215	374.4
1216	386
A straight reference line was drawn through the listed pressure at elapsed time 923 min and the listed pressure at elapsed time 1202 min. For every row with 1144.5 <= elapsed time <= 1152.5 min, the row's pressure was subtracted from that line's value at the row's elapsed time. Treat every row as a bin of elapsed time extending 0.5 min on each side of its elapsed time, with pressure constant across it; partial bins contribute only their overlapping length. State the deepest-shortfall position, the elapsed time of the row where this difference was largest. 1148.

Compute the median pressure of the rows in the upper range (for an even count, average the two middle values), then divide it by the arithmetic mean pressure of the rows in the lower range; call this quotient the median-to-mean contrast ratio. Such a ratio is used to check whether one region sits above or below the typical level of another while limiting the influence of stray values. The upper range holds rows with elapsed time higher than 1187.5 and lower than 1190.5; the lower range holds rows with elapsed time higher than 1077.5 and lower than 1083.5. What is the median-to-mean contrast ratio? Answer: 0.78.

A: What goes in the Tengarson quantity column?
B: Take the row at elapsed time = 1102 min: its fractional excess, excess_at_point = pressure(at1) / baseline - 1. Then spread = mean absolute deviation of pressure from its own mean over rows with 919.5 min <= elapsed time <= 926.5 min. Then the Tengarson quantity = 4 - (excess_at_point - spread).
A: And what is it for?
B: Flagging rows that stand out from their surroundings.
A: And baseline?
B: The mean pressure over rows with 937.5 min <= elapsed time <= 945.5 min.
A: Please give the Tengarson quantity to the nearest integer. 26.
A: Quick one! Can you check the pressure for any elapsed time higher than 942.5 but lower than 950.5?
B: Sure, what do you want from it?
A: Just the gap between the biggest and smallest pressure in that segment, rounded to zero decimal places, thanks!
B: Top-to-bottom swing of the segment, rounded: 64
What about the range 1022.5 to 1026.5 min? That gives 25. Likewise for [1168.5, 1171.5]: 24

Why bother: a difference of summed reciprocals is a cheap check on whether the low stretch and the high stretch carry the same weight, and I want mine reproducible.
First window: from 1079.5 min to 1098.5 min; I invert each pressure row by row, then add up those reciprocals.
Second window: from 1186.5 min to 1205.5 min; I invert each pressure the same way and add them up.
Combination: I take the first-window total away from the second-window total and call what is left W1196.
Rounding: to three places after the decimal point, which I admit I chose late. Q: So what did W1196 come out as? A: 0.010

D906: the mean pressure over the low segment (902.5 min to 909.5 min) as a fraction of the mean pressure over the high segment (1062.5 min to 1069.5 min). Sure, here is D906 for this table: 1.04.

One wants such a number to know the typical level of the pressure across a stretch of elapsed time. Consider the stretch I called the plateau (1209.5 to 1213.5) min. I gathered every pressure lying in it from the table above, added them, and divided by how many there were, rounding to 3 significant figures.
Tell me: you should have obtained 397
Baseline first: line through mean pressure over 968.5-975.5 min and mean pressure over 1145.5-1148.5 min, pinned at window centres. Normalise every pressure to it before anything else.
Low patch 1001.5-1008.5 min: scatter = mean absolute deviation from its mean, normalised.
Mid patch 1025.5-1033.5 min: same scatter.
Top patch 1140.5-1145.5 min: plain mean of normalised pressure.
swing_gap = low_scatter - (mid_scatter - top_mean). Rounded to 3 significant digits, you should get 1.04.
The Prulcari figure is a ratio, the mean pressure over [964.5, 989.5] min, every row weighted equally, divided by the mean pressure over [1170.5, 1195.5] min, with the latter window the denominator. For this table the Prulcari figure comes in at 0.88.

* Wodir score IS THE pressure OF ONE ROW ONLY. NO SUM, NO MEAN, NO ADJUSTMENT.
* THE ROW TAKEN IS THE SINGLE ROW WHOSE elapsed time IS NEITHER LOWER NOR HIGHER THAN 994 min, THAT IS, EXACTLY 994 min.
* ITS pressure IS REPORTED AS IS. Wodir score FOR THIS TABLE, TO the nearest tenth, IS 357.9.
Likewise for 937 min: 363.4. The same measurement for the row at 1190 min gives 396.5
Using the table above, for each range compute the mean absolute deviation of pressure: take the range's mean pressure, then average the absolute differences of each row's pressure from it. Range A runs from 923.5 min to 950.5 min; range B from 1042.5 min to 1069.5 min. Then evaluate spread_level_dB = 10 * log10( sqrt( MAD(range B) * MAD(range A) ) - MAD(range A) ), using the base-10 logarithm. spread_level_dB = 9.7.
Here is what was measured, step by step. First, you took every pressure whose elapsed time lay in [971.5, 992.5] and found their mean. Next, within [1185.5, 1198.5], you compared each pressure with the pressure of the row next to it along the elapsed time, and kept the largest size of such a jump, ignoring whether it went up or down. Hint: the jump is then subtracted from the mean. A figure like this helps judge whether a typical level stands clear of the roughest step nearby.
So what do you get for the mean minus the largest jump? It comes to 342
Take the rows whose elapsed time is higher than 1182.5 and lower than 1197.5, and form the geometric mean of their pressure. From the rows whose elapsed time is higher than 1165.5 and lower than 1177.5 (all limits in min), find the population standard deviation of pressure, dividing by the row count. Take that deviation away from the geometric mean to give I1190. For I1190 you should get 381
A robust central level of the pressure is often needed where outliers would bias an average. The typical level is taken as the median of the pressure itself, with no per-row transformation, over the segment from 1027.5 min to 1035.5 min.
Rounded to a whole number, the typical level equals 343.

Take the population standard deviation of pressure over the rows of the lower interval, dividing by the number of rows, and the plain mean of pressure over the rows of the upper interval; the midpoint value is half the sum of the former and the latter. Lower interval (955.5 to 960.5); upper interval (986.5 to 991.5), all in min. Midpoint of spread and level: 193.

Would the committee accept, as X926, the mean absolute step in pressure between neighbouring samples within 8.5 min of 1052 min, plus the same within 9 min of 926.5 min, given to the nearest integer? 21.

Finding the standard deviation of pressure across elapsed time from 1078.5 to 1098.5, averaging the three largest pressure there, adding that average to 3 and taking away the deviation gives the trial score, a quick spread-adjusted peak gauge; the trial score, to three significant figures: 525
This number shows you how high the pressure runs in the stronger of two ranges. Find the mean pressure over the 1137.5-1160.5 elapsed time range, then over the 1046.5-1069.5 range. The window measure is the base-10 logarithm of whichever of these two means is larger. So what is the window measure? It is 2.68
